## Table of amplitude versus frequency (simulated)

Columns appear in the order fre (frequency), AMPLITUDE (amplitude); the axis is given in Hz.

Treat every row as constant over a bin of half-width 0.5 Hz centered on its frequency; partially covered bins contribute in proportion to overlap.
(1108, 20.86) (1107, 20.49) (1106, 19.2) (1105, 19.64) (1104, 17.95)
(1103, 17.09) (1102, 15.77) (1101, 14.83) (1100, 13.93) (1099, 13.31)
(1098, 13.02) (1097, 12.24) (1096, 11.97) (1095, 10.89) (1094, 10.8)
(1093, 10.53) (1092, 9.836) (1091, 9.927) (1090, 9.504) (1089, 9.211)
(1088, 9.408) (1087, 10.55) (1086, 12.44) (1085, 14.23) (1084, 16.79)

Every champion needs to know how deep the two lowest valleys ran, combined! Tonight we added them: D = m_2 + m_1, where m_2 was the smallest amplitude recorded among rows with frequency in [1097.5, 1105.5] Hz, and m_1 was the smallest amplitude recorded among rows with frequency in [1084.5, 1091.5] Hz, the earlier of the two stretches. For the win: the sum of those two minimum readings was 22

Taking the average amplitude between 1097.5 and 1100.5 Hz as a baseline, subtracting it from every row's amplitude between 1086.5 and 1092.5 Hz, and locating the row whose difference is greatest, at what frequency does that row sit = 1087 Hz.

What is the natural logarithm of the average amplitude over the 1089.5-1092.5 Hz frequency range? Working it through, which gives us 2.28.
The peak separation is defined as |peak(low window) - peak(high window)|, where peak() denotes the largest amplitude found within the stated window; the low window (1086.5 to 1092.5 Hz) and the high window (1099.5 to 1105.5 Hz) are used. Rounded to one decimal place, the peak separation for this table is 9.1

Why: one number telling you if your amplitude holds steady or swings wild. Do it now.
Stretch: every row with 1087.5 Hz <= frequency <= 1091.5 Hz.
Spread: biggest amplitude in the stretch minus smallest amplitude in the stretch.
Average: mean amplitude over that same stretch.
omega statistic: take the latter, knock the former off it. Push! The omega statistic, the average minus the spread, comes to 8.8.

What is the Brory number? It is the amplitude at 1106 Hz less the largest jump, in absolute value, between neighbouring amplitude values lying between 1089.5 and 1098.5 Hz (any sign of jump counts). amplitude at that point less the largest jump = 18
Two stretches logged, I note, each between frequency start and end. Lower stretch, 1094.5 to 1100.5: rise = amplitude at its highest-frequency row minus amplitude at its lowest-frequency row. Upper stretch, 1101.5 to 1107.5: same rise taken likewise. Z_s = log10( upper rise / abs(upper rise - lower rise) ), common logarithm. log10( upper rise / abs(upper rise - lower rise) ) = 0.4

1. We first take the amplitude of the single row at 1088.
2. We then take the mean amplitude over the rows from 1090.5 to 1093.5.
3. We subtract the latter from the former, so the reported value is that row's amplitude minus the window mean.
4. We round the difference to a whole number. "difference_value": -1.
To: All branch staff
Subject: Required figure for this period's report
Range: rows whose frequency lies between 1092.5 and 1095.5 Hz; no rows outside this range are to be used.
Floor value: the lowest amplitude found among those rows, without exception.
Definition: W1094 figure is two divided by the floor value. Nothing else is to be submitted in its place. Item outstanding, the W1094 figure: 0.19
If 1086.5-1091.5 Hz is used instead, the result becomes 0.22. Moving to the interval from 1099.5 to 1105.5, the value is 0.14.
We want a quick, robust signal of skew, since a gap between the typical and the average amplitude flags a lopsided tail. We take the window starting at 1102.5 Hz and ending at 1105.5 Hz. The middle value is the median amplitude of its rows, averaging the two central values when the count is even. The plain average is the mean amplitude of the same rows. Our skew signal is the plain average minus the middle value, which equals 0.28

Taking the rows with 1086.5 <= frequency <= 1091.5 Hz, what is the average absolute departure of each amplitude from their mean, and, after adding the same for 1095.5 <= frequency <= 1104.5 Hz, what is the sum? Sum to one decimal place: 2.2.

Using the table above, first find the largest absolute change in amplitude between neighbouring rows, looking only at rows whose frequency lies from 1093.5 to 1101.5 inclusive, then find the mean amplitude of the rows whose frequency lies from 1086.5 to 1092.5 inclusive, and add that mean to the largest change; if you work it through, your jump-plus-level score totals 10.8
